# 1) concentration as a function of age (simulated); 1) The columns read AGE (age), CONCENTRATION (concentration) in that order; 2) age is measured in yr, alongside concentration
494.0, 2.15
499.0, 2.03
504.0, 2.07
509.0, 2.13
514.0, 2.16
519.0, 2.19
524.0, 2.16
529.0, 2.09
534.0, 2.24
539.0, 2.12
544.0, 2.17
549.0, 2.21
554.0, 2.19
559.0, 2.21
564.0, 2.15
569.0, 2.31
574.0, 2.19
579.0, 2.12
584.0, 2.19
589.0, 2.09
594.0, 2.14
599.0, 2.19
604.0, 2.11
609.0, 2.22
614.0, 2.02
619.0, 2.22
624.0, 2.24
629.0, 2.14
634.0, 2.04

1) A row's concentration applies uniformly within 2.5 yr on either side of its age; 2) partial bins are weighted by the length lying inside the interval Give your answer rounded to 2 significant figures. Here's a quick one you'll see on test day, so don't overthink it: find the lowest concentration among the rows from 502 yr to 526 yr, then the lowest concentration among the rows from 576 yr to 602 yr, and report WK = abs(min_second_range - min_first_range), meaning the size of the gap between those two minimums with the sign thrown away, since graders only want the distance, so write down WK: 0.020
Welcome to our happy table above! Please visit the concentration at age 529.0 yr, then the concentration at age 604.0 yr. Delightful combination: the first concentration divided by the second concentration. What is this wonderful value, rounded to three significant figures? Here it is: 0.991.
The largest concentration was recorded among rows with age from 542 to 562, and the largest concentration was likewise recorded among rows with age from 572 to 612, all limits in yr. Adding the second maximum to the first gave 4.43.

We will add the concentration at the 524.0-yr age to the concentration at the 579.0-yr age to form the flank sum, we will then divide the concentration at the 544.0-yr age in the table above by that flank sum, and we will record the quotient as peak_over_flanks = 0.507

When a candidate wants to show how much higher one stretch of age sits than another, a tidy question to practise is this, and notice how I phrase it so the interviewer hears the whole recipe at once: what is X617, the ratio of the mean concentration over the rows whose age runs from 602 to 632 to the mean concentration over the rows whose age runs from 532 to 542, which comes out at 0.99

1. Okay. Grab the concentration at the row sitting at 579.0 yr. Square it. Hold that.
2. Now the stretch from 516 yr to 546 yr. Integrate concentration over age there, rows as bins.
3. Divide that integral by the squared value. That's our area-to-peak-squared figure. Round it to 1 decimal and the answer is 14.4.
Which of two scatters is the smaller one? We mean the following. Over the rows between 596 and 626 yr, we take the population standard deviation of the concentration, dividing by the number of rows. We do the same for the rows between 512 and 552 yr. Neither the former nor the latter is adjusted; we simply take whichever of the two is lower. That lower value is 0.045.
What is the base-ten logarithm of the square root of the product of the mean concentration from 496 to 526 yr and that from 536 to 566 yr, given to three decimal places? 0.332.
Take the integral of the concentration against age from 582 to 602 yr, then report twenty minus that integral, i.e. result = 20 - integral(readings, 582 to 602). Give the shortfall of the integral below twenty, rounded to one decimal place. -23.0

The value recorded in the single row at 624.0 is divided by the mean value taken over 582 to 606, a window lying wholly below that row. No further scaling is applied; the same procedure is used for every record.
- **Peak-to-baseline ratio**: 1.04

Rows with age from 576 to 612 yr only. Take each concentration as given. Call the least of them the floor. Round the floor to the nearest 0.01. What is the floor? 2.09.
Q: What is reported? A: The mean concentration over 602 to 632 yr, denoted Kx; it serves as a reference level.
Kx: 2.16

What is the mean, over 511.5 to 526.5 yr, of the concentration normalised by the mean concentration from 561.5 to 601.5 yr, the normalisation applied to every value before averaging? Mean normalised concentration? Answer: 1.00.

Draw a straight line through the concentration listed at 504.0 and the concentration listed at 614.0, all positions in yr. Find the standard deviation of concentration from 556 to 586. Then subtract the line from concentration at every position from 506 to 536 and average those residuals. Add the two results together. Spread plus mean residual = 0.16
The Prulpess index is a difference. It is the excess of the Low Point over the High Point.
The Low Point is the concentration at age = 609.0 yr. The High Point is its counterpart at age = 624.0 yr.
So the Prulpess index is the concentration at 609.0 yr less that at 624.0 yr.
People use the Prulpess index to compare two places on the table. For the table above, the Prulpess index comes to -0.020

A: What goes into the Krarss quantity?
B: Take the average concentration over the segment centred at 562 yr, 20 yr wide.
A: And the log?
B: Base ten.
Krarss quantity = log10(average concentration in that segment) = 0.345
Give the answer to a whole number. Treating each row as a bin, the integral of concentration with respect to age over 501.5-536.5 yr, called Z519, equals 75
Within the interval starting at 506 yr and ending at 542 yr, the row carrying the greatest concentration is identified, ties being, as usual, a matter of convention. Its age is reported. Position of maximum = 534.0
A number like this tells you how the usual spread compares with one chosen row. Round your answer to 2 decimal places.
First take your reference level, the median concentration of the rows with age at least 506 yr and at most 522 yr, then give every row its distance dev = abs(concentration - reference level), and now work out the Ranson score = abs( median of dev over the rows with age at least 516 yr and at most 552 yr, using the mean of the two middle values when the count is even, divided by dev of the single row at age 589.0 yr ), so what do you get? 0.57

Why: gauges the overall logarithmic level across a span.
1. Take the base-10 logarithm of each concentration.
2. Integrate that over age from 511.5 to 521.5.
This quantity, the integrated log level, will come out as 3.37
